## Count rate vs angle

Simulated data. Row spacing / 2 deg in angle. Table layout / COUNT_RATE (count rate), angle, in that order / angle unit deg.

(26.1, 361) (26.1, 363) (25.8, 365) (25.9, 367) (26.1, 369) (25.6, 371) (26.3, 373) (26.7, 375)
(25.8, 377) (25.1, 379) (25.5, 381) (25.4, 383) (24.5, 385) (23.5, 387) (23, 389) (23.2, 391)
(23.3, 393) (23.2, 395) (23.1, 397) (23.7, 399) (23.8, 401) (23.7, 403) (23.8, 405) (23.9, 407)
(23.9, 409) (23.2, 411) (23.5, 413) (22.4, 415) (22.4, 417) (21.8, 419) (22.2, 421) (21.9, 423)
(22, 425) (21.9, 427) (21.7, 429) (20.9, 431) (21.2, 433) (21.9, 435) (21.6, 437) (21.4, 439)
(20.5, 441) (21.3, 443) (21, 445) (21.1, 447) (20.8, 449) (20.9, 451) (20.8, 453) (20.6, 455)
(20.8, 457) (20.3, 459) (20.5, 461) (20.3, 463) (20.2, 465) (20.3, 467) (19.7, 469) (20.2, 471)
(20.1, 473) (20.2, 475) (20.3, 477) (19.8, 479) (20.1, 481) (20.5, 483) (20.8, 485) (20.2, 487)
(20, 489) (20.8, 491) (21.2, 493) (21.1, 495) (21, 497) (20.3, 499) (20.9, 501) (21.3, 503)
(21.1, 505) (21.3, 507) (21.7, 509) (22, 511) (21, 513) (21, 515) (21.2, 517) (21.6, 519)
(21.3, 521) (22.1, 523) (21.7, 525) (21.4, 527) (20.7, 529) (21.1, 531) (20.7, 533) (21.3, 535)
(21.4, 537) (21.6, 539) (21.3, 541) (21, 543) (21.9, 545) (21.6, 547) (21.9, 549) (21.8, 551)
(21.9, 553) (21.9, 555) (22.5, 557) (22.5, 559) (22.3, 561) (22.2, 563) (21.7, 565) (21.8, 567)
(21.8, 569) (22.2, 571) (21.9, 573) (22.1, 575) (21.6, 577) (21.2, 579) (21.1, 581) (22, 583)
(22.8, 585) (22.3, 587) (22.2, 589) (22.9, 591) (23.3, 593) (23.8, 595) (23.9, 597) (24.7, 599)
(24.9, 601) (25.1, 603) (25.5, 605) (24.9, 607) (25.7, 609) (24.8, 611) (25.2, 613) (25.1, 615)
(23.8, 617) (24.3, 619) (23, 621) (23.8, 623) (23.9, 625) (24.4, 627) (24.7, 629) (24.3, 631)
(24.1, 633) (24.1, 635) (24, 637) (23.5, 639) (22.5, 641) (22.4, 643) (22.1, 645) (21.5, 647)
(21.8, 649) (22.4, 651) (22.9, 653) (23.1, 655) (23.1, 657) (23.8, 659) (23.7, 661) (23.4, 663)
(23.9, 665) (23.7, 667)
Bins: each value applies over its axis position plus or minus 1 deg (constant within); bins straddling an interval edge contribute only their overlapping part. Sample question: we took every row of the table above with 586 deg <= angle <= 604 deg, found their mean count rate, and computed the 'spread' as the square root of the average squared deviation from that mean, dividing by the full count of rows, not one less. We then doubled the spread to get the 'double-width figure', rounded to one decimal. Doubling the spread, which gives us 2.0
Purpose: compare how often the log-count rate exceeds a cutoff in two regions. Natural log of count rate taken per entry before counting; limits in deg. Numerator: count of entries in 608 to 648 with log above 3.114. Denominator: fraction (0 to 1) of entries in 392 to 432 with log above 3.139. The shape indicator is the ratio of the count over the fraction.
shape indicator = 29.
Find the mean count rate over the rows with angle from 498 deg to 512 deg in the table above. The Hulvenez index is 21.2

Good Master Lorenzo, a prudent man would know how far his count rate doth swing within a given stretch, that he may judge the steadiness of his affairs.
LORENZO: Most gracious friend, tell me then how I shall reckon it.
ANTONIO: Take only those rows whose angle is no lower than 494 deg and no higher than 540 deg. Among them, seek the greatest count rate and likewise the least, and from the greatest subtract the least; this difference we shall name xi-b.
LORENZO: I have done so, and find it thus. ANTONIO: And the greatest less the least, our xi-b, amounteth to 1.8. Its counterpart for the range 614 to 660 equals 3.6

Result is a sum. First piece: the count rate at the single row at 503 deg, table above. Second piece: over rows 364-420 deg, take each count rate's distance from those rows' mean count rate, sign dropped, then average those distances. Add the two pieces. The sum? 22.46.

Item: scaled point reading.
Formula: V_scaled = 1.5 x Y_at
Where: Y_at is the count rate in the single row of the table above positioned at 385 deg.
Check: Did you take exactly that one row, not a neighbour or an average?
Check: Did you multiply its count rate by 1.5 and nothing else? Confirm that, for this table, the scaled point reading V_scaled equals 37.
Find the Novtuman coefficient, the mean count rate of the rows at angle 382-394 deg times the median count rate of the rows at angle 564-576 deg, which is 520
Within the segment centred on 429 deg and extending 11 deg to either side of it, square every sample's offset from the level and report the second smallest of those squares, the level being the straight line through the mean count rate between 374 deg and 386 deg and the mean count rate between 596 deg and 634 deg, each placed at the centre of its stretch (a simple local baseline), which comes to 11.0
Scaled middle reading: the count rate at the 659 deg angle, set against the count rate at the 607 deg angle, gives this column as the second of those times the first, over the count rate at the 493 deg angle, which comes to 28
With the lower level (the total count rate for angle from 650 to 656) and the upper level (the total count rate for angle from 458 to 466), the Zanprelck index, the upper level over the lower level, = 1.2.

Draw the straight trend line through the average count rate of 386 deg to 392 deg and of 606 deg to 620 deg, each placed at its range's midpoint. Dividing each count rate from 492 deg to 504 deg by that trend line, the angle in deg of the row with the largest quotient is 503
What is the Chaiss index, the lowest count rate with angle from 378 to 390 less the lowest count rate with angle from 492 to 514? 2.7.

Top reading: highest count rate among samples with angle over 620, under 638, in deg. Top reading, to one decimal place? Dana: 24.7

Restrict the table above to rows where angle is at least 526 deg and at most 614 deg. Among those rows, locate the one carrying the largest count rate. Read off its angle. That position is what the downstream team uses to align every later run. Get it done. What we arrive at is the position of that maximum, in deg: 609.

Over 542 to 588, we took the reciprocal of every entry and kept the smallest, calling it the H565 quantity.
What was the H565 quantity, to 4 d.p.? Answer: 0.0439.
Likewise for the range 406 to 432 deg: 0.0418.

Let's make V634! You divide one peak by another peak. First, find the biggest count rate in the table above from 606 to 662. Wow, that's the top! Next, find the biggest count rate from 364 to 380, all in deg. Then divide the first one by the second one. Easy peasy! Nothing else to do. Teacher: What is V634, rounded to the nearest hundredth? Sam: 0.96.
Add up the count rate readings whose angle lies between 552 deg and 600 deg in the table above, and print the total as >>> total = 537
